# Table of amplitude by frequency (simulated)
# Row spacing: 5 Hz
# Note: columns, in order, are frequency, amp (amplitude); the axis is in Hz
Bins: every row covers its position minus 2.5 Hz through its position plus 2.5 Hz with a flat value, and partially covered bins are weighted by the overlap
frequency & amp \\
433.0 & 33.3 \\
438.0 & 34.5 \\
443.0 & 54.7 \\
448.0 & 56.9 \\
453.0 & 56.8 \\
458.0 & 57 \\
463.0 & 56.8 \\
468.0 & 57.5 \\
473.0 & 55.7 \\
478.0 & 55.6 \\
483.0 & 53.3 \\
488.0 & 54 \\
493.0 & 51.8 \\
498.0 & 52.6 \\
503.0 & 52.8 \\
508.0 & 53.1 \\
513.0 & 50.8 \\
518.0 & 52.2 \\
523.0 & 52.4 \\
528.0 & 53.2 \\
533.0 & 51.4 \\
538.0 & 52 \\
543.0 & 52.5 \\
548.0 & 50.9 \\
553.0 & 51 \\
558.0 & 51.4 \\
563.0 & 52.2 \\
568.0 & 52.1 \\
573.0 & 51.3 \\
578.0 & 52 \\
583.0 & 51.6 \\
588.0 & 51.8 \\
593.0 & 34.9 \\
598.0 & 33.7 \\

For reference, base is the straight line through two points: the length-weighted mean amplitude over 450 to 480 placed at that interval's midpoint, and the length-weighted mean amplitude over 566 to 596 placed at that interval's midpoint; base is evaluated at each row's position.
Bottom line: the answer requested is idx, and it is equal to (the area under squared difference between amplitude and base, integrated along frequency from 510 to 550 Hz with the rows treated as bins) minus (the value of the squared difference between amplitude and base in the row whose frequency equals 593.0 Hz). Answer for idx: -118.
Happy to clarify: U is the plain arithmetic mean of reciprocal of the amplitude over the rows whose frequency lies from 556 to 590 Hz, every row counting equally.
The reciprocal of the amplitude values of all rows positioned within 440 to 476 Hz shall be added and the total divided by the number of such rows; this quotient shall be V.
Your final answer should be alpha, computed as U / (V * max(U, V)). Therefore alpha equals 56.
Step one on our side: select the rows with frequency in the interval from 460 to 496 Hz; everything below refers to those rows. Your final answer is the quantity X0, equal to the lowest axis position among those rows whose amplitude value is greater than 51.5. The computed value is 463.0 Hz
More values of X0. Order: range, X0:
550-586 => 563.0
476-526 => 478.0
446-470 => 448.0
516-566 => 518.0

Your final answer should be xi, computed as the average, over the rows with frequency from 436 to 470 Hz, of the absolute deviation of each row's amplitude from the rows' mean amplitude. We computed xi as 5.4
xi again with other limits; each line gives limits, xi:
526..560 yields 0.7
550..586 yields 0.4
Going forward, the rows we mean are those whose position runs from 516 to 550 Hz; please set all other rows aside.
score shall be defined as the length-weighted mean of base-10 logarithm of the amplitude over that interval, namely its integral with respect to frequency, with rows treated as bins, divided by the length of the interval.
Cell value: 1.72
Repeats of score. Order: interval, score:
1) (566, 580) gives 1.71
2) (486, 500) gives 1.72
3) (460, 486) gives 1.75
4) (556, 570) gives 1.72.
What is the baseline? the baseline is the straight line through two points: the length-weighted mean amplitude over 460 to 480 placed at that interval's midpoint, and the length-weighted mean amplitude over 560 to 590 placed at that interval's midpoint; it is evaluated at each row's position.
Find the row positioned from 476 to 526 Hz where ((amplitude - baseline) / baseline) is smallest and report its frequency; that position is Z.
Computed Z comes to 513.0 Hz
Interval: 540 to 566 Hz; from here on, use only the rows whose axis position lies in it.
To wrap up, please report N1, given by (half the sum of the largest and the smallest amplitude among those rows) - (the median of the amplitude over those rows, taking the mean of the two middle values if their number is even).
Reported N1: 0.3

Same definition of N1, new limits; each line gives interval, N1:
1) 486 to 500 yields 0.3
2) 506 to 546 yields -0.3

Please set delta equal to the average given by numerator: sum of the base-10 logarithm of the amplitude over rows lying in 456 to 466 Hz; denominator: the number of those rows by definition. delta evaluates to 1.755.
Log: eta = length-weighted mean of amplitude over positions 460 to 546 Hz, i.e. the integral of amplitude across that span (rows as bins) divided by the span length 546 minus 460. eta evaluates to 53.4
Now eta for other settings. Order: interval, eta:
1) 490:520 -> 52.2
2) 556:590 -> 51.8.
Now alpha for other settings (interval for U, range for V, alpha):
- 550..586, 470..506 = 54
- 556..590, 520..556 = 52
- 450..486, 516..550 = 48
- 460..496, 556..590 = 49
